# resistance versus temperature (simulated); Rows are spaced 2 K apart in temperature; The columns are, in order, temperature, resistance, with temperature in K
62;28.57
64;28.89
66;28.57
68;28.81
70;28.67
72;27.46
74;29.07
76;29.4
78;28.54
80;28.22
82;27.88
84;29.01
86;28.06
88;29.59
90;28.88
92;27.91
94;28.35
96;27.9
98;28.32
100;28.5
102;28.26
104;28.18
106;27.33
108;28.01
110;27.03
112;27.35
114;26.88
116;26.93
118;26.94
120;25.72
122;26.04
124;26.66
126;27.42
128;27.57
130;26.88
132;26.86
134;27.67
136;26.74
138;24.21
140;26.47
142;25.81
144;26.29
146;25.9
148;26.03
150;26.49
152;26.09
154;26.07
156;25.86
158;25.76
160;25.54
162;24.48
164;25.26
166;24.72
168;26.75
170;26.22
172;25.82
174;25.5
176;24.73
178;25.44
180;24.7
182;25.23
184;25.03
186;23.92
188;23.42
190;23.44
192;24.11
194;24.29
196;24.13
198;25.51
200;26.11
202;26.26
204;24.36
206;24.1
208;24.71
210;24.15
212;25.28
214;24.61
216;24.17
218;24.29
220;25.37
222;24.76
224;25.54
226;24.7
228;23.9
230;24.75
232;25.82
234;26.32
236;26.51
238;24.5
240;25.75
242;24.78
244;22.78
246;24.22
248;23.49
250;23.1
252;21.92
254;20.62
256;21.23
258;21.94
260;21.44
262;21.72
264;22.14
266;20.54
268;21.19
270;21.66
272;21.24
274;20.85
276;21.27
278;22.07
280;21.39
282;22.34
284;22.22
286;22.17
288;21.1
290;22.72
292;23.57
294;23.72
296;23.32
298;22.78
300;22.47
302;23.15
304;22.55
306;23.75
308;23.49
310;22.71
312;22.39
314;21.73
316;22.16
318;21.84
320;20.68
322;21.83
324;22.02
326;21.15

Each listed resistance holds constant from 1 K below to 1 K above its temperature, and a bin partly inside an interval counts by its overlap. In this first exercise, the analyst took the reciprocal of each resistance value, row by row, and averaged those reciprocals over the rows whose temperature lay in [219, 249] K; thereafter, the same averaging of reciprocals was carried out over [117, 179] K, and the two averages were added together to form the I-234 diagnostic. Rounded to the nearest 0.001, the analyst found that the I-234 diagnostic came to 0.079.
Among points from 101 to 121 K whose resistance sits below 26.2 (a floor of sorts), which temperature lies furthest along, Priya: 120 K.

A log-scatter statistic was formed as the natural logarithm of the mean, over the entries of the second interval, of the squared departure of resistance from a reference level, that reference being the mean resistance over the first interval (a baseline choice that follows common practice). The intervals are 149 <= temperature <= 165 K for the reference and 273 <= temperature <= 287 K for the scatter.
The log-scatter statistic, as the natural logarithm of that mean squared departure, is 2.8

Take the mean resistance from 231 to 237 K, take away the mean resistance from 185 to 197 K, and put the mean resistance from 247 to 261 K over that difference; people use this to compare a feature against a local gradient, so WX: 9.4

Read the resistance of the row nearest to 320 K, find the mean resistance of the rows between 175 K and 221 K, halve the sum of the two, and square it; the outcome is 514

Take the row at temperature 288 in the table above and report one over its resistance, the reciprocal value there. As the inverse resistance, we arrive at 0.047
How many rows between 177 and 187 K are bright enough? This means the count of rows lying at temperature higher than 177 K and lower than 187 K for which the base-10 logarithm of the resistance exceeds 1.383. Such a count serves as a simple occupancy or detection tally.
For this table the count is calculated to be 4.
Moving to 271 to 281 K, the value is 0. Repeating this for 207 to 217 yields 4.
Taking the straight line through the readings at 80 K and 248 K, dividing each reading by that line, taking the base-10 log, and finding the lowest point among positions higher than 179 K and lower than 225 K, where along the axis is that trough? 188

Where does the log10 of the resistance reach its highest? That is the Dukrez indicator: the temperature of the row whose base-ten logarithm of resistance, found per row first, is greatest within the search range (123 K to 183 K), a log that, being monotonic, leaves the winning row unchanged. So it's 134 K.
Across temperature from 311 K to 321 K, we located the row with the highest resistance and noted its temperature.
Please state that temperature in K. 312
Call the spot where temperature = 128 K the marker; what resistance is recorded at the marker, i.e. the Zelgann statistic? 27.57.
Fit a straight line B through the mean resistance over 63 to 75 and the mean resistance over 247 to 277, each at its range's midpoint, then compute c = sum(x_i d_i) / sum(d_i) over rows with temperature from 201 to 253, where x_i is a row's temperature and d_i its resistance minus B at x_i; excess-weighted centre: 228.5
